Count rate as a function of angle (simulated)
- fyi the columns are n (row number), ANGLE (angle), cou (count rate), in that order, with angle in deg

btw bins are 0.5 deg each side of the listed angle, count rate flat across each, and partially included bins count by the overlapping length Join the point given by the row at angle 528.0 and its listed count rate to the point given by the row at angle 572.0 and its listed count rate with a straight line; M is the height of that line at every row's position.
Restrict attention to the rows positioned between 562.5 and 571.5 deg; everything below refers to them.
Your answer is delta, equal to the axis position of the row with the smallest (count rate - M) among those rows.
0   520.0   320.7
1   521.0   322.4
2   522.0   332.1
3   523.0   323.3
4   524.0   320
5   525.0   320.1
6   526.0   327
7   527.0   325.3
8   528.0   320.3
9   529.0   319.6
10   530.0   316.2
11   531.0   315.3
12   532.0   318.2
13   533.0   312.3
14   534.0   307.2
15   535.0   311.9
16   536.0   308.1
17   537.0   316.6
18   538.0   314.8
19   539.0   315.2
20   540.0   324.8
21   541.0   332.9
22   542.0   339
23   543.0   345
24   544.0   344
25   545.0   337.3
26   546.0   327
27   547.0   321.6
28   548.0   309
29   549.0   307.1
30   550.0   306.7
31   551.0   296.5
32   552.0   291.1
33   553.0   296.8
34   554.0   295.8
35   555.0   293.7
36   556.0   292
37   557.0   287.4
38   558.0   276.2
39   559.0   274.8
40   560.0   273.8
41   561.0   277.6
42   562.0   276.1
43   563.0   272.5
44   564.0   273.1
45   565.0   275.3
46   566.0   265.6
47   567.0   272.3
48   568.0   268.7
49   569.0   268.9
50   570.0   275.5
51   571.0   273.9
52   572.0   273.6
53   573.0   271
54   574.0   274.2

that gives 566.0 deg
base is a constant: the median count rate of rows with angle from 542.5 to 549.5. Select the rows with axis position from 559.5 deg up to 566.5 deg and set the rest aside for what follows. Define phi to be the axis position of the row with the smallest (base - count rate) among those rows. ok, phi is 561.0 deg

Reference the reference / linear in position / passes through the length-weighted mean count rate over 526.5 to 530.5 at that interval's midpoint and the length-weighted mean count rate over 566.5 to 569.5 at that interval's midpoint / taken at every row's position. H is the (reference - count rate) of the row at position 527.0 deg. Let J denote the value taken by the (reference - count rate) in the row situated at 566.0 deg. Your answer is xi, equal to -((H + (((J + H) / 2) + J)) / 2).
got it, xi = -3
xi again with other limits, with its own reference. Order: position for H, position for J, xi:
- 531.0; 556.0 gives 4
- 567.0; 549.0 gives 10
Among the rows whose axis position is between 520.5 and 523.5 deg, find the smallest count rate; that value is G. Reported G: 322.4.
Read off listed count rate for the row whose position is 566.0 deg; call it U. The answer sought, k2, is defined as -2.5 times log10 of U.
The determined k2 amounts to -6.06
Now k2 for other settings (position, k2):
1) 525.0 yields -6.26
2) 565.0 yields -6.10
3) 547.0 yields -6.27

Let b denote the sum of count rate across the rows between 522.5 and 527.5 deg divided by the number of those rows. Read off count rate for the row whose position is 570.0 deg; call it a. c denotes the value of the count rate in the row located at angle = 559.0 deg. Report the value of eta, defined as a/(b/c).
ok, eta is 234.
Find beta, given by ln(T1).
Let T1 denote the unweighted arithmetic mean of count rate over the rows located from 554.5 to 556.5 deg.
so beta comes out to 5.68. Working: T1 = 293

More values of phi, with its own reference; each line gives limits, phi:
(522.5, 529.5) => 526.0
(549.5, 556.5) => 550.0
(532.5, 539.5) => 537.0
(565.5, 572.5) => 570.0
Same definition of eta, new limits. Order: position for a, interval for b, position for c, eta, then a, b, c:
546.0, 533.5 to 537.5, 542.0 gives 356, 327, 311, 339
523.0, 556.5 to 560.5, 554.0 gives 344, 323.3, 278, 295.8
